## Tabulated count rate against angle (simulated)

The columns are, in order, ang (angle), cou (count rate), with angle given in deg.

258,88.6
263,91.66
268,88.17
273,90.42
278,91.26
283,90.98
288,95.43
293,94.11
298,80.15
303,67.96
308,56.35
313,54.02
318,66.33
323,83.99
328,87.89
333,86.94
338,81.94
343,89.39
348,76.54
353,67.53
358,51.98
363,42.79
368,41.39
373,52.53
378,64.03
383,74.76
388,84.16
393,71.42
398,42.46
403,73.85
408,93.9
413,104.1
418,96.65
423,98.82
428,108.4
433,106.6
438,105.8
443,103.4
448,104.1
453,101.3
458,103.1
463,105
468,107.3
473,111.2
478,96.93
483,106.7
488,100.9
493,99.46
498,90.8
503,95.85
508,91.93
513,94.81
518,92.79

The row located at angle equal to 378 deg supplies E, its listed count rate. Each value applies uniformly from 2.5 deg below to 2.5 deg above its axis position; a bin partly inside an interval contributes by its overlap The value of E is 64.03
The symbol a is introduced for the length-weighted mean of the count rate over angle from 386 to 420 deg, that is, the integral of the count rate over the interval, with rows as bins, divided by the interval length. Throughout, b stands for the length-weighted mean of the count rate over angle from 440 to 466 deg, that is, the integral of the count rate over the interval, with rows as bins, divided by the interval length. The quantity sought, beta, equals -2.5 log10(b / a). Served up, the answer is -0.3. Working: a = 81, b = 104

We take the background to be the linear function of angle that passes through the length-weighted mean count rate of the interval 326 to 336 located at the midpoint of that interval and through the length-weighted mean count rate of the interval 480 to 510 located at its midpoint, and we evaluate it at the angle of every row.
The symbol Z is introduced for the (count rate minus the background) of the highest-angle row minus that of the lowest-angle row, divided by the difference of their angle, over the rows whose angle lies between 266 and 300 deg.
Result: -0.33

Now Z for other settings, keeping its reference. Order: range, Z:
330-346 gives 0.18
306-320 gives 0.93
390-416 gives 1.57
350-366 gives -2.54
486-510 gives -0.51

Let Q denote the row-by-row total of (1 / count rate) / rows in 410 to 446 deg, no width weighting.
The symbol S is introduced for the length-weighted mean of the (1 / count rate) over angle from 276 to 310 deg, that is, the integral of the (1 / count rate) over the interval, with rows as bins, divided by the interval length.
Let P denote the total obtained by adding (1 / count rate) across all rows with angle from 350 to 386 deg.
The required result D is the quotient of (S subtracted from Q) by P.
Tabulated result 0.4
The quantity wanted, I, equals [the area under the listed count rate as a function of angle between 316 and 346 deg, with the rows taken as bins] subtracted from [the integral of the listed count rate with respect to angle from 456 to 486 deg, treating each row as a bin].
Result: 663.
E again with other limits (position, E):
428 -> 108.4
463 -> 105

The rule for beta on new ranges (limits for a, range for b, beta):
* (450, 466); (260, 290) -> 0.1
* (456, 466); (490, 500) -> 0.1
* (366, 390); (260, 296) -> -0.4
